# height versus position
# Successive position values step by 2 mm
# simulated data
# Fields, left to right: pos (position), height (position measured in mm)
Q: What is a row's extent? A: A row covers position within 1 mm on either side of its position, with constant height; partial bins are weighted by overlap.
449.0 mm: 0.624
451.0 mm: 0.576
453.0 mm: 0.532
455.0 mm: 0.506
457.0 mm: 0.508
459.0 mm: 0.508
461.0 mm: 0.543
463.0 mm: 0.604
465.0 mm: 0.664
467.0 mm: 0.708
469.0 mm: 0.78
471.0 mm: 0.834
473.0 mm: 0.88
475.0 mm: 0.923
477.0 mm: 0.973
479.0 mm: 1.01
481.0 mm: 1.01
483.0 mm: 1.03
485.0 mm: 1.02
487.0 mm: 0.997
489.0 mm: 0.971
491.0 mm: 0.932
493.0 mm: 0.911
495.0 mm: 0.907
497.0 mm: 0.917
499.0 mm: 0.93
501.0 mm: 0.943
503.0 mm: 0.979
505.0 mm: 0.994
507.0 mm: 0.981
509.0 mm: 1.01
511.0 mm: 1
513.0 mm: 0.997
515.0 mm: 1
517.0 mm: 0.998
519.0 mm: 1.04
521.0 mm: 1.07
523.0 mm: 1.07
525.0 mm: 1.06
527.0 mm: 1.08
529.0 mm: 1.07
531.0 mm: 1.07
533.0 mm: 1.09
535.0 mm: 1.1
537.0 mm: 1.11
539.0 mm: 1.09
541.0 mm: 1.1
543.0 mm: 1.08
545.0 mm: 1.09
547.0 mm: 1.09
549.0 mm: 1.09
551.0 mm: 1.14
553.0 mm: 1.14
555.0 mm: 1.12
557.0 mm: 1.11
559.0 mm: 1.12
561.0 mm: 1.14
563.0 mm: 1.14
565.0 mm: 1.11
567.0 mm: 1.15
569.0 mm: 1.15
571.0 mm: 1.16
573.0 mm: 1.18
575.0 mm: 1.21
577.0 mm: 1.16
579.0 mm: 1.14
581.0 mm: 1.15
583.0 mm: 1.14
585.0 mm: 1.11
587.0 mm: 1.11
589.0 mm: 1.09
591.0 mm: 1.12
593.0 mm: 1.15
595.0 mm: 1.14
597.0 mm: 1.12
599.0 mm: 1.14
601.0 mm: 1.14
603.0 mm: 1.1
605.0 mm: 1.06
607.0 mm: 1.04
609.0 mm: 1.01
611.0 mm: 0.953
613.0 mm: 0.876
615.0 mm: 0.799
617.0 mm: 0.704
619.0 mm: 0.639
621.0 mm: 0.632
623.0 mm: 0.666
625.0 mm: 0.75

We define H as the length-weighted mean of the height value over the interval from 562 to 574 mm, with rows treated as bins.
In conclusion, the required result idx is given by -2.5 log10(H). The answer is -0.15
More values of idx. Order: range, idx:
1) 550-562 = -0.13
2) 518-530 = -0.07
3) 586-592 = -0.11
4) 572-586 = -0.16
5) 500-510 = 0.02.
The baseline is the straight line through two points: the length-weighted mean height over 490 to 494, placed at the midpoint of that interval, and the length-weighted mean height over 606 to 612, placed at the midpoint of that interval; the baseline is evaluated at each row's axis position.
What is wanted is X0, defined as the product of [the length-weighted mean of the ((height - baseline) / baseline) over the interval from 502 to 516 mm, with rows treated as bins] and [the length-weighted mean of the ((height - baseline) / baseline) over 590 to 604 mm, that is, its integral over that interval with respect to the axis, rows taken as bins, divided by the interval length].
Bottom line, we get 0.009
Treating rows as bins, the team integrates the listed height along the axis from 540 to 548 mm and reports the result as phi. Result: 8.7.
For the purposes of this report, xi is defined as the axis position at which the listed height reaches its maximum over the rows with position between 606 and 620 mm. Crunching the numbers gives 607.0 mm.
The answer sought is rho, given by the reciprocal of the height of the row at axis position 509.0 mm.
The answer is 0.99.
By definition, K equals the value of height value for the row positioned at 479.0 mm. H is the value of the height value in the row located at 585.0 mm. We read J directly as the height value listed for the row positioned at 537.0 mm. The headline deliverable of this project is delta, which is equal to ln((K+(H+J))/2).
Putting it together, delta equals 0.48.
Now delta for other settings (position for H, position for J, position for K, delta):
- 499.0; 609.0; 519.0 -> 0.40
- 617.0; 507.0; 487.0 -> 0.29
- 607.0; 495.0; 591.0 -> 0.43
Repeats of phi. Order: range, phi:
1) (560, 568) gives 9.1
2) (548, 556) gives 9.0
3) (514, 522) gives 8.2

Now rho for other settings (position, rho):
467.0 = 1.41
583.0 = 0.88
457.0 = 1.97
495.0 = 1.10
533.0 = 0.92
